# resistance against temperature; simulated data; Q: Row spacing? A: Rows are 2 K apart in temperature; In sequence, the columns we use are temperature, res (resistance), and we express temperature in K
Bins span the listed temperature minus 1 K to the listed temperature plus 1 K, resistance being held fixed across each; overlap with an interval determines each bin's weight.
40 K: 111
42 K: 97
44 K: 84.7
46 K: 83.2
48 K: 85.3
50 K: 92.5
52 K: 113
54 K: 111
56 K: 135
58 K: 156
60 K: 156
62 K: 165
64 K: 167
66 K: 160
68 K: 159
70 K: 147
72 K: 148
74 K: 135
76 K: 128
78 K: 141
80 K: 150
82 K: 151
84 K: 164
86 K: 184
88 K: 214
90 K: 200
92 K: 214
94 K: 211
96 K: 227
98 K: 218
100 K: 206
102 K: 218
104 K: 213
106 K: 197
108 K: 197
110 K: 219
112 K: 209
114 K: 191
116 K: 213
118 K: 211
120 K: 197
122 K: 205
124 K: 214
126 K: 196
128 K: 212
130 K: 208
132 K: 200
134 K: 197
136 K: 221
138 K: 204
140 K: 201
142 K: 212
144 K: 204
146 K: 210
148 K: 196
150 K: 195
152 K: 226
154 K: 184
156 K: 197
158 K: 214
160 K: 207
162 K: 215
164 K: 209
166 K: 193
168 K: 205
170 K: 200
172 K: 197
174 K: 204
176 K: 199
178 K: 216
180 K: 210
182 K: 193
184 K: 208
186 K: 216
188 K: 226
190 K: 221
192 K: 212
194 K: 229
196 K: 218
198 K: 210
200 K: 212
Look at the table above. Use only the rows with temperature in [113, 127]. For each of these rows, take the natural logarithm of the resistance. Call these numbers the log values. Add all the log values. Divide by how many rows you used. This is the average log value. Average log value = 5.32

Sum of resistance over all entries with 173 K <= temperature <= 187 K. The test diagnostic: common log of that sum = 3.16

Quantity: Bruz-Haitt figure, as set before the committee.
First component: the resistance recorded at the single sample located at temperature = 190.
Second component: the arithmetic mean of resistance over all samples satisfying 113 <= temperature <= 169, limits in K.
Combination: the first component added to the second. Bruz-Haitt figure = 426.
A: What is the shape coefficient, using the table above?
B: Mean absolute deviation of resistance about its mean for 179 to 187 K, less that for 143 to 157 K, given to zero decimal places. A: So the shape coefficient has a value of -3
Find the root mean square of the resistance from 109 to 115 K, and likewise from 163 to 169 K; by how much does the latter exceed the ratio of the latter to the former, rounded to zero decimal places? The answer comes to 201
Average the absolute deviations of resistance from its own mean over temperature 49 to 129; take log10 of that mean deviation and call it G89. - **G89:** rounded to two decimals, 1.50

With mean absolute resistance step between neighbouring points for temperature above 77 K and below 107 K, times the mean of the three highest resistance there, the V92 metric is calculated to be 2747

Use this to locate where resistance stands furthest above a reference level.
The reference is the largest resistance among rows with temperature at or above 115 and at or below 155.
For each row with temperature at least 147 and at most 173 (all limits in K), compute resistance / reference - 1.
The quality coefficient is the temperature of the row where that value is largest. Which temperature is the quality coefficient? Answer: 152 K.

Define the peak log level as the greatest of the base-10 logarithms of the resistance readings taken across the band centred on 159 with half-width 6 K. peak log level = 2.33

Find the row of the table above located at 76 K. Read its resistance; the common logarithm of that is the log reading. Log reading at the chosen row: 2.11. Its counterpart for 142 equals 2.33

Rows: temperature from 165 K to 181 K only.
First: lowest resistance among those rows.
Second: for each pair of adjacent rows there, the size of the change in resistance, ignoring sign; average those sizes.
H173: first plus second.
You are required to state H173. 201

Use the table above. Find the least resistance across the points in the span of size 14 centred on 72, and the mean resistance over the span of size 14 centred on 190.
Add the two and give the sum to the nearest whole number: 347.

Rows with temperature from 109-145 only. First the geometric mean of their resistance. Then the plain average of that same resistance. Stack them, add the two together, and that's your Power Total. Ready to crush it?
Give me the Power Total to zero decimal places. 413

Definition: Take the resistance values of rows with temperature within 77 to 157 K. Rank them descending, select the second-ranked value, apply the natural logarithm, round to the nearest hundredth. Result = 5.42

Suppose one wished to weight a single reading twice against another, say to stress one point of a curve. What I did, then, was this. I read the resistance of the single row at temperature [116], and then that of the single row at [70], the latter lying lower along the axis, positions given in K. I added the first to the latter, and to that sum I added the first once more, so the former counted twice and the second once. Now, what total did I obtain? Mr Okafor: 573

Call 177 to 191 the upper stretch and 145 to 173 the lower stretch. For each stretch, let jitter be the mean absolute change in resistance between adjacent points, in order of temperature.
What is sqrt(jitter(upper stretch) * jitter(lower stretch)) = 11.7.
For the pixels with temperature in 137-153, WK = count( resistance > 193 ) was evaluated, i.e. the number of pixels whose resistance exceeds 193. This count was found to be 8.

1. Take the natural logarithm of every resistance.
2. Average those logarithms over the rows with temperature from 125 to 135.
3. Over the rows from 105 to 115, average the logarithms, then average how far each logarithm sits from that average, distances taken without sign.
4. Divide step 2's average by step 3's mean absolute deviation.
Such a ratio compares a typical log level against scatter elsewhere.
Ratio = 119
